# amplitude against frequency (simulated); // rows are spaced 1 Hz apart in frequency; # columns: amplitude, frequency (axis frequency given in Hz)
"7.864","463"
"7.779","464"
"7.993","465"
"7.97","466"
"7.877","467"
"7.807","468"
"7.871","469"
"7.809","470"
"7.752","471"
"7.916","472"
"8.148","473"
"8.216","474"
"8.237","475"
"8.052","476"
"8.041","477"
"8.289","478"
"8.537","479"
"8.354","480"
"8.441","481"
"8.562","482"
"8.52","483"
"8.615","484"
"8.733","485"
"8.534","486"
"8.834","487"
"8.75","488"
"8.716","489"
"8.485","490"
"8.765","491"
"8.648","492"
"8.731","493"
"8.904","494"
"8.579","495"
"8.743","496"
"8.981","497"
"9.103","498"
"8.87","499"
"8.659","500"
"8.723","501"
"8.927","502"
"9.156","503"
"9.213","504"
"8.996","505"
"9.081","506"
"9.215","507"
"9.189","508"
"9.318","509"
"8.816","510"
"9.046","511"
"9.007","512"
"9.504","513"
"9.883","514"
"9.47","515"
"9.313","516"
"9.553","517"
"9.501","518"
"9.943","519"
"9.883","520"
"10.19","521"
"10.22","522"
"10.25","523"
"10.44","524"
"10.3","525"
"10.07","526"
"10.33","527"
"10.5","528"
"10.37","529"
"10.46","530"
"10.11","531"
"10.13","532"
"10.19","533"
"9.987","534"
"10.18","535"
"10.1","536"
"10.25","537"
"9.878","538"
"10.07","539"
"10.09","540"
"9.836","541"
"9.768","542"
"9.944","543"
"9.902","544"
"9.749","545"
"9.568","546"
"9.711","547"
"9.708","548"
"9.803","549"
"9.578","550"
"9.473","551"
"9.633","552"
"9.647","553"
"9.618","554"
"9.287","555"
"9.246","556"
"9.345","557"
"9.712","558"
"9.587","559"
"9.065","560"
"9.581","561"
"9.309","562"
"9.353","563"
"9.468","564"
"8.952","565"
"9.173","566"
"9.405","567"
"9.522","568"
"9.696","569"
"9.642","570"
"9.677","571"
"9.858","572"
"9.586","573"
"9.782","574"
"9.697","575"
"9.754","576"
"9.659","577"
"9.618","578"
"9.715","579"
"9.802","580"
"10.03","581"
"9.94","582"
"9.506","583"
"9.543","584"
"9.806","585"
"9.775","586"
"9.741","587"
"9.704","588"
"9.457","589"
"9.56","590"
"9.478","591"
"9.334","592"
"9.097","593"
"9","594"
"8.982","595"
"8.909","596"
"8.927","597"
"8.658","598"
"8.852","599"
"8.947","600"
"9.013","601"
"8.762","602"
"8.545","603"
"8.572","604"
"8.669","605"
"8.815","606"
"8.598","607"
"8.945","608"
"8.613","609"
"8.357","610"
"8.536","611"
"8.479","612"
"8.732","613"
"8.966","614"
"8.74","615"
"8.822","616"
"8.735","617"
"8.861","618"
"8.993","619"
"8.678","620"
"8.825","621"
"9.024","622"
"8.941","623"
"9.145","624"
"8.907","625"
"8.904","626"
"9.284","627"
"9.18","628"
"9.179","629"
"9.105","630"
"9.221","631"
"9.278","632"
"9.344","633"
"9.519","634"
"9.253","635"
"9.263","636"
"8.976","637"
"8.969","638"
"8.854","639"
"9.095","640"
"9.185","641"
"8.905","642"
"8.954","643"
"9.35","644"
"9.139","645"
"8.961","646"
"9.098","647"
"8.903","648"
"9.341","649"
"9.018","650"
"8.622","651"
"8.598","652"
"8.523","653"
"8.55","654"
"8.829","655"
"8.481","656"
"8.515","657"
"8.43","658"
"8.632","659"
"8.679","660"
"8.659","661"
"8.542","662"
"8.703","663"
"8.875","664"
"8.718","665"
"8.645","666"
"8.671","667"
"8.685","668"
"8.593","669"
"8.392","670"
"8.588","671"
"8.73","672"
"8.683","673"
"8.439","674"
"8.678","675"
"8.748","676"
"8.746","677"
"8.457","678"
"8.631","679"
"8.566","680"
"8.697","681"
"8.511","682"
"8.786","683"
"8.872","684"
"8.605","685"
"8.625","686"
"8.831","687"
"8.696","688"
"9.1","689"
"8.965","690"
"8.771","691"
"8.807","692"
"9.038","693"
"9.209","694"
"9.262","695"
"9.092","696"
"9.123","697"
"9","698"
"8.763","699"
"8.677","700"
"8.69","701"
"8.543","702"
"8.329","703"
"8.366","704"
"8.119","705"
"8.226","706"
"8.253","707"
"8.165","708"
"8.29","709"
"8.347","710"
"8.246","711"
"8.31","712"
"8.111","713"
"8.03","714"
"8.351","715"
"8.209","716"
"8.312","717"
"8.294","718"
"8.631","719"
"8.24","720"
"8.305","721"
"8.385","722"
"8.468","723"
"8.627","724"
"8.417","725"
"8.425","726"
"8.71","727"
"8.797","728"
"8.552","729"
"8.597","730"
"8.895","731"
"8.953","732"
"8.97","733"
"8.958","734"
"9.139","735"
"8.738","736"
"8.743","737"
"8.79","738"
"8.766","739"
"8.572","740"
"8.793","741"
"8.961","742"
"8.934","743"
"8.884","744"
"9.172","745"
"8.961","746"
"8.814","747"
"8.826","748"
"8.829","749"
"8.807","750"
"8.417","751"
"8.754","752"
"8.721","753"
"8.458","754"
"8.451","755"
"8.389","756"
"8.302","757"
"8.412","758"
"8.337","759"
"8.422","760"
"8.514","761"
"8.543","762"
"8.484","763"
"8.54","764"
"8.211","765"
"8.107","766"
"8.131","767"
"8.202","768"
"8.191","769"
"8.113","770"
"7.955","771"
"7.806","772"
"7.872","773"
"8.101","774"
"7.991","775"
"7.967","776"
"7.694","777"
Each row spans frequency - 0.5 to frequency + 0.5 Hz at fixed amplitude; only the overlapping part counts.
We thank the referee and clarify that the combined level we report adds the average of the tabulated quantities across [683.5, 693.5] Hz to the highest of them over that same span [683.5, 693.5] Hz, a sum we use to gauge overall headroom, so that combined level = 17.9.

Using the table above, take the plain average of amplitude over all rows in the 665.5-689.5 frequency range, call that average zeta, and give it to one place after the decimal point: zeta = 8.7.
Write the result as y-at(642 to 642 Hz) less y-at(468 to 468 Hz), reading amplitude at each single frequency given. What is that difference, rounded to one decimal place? 1.1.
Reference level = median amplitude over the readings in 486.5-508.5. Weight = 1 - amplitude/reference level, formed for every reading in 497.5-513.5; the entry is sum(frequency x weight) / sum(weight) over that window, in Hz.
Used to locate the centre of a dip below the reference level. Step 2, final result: 508.0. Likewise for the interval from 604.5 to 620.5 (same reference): 610.5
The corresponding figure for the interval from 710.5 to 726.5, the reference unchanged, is 717.6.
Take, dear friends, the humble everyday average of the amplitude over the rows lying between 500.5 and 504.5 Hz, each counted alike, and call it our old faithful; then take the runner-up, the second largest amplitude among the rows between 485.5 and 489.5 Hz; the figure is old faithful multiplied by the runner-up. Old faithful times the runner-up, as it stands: 79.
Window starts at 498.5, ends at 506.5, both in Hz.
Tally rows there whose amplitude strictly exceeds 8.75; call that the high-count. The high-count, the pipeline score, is 6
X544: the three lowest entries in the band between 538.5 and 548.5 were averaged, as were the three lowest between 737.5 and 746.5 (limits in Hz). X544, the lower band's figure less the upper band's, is 1.0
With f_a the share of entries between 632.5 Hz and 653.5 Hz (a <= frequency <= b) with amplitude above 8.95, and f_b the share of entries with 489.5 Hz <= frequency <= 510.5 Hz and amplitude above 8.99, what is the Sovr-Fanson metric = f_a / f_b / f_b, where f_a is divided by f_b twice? 4.9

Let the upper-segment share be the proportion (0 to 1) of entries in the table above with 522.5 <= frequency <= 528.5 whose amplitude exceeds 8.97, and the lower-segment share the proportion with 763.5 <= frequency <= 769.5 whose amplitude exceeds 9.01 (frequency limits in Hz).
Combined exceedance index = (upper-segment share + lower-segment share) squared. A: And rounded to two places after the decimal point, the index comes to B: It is 1.00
